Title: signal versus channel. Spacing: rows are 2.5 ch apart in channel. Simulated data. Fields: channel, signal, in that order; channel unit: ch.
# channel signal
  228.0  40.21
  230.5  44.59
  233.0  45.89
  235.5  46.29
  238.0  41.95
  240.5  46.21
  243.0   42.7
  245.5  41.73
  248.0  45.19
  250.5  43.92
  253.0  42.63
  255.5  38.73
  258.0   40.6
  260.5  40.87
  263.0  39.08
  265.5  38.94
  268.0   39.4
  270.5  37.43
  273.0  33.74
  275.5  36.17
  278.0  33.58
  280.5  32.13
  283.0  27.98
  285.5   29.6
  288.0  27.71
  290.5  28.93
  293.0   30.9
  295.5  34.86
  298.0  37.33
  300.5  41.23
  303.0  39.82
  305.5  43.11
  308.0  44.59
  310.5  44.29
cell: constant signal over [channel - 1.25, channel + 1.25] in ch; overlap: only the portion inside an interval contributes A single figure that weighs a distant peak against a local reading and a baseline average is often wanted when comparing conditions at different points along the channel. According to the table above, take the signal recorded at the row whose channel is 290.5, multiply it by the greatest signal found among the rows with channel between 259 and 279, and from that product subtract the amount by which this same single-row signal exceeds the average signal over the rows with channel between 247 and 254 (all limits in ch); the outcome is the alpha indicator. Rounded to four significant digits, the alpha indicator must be 1197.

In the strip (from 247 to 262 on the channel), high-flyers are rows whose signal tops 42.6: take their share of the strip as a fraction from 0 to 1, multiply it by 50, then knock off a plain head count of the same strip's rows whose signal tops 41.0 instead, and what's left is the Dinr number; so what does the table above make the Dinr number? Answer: 22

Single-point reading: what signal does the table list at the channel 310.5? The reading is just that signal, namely 44.29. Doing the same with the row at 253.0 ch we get 42.63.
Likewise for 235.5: 46.29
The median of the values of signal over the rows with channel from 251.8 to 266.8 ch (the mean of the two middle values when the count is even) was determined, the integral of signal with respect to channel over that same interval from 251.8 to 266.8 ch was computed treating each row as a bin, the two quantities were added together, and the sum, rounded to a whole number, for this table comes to 642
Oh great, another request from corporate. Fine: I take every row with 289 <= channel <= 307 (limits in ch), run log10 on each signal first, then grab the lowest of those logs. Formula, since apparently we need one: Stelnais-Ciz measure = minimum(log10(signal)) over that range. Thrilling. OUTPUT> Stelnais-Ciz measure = 1.46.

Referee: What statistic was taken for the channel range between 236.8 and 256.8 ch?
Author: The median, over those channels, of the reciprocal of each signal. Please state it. 0.023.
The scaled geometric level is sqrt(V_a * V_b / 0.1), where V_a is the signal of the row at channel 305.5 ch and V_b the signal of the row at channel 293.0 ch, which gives 115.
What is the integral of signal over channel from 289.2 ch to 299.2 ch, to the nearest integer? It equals 330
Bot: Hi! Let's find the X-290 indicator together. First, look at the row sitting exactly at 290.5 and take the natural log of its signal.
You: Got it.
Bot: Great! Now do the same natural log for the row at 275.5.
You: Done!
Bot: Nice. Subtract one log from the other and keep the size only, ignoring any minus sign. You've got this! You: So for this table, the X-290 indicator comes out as 0.22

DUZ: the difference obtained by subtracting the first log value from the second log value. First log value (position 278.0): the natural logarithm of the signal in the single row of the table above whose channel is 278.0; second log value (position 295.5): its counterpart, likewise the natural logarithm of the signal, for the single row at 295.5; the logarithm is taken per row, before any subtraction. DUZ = 0.037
